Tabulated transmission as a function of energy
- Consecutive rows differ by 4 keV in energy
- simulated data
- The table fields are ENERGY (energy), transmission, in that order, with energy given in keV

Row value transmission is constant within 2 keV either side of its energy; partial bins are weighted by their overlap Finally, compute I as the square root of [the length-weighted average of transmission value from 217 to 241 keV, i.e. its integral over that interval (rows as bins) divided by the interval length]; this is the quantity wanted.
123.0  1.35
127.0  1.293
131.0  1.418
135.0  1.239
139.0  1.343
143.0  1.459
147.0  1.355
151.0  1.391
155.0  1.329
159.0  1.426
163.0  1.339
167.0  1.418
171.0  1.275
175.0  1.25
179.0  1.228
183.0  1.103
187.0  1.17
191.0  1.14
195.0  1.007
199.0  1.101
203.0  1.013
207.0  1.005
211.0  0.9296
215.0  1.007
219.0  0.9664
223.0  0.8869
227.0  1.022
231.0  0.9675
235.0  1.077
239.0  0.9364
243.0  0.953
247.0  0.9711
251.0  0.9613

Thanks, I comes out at 0.99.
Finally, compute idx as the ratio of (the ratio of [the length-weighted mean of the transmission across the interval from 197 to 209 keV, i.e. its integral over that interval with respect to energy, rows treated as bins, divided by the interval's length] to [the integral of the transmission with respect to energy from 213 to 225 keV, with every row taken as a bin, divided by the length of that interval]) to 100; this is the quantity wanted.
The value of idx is 0.011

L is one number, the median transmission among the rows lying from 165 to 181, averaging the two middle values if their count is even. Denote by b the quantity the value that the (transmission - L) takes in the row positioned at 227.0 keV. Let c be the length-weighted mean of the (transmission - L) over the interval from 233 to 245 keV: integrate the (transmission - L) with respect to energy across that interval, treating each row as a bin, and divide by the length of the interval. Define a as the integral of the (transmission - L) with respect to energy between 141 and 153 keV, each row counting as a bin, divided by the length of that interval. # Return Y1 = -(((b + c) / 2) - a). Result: 0.4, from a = 0.14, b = -0.24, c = -0.274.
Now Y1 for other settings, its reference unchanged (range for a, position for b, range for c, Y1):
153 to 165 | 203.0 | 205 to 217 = 0.4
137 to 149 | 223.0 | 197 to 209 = 0.4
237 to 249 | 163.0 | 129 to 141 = -0.4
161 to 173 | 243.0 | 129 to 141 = 0.2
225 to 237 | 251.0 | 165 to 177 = -0.1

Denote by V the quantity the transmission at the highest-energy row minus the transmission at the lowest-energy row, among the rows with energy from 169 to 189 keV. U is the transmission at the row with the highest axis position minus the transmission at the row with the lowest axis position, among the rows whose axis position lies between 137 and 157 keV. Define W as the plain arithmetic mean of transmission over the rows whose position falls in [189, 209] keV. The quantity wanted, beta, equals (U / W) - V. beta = 0.09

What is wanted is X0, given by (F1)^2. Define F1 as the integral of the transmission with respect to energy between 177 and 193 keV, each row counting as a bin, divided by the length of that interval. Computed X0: 1.3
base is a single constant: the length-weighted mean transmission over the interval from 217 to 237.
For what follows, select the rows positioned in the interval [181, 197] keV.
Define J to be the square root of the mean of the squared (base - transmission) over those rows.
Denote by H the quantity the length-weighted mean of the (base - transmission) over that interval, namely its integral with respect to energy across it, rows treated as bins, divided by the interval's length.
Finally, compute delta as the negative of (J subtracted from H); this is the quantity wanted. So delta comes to 0.3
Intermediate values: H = -0.12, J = 0.14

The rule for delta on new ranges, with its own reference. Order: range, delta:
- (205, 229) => 0.0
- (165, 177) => 0.7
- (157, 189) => 0.6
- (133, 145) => 0.7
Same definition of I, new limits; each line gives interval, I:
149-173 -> 1.17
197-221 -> 1.00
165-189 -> 1.11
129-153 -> 1.17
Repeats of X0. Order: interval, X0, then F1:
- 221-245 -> 0.9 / 0.97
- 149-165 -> 1.9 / 1.37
